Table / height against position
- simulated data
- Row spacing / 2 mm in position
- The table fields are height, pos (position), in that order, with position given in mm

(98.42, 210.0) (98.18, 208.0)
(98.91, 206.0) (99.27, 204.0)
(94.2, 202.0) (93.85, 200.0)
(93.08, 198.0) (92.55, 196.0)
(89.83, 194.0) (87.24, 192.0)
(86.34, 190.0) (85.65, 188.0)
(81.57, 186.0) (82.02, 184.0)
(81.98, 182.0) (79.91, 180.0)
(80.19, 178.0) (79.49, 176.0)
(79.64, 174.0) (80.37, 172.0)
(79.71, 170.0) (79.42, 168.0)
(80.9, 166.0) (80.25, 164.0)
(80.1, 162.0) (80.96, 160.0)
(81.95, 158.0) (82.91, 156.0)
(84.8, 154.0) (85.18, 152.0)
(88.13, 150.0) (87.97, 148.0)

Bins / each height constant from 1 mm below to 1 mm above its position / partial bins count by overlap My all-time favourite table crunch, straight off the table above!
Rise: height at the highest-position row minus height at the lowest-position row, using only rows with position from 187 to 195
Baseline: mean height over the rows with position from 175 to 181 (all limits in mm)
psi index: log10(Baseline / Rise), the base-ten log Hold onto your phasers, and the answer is 1.3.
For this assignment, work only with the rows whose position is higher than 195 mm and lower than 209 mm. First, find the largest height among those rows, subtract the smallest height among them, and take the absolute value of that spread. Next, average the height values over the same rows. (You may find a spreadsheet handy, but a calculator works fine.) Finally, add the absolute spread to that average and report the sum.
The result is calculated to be 102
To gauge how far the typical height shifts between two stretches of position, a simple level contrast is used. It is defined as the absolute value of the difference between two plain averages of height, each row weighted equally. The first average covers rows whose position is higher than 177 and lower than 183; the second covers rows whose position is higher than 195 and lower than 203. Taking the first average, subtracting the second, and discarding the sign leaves 13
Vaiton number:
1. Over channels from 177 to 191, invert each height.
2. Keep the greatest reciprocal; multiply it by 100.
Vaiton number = 1.251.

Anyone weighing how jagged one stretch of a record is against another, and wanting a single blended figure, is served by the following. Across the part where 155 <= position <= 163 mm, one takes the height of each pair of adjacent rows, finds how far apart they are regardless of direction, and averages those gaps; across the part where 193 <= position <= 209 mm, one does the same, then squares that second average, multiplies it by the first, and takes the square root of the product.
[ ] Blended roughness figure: 1.46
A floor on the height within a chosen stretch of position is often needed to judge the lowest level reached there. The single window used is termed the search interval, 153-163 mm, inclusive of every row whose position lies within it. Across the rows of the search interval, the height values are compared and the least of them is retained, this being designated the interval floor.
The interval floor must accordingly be 80.1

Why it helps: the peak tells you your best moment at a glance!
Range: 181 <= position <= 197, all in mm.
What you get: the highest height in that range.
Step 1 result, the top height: 92.55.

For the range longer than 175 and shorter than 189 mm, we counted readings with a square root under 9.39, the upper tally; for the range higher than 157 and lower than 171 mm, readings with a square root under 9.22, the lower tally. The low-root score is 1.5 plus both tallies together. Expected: 15.5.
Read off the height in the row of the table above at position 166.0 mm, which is 80.9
